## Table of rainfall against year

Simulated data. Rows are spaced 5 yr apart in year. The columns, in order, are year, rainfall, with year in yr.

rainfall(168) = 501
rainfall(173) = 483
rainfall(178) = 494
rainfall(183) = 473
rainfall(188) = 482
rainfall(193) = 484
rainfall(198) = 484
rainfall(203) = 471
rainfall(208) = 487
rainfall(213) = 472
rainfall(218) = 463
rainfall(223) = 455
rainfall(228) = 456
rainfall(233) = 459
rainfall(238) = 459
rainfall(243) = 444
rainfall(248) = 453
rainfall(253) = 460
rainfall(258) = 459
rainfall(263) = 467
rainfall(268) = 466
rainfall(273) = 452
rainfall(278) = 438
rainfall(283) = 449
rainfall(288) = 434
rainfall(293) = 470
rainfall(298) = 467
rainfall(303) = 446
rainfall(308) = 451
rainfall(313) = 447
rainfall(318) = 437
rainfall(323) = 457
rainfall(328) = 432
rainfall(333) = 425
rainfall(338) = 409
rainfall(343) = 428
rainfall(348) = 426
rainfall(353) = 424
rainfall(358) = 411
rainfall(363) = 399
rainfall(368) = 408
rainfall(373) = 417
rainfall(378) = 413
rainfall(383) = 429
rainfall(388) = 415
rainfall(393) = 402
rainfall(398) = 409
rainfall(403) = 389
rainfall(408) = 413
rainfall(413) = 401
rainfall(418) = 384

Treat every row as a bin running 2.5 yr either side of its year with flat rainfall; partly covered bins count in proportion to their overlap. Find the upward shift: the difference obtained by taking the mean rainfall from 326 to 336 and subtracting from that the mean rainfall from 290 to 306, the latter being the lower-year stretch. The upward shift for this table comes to -32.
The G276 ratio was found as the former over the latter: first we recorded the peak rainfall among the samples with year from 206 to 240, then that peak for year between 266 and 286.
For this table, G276 1.05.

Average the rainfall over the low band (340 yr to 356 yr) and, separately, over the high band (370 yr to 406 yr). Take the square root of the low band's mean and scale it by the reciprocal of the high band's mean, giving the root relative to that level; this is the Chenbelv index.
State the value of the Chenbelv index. 0.050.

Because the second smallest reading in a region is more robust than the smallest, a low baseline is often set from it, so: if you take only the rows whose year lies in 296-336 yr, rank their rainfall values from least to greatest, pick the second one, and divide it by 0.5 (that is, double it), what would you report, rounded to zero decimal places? 864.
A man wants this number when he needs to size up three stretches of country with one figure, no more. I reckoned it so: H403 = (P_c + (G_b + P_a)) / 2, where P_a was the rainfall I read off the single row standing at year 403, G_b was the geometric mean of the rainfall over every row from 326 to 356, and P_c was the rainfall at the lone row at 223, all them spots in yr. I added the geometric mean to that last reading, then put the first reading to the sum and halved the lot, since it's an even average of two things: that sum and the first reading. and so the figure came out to 634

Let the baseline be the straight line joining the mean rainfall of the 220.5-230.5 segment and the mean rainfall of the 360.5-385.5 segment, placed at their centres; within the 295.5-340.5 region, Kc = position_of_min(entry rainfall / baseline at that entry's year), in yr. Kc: 338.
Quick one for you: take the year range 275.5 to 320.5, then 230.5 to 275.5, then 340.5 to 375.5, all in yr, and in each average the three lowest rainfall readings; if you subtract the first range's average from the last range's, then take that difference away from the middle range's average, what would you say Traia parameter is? 480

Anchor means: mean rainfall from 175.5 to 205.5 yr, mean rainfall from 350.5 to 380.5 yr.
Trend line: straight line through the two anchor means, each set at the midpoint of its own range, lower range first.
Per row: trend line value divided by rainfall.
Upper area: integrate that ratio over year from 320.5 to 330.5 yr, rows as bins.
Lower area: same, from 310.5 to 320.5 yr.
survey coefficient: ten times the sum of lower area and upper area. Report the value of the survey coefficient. 194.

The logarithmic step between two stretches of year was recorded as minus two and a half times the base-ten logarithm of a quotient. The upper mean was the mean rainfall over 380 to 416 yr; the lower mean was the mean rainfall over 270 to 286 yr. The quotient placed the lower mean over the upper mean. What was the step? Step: -0.10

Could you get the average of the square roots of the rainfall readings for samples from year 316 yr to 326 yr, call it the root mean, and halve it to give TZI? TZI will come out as 10.6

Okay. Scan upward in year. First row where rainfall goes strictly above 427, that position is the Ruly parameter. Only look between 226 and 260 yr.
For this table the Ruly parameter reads 228 yr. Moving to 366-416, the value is 383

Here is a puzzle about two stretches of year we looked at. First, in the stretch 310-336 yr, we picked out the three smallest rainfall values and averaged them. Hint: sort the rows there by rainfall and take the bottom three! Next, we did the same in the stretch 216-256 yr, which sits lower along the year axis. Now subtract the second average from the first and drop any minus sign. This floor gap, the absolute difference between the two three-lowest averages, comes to 19.3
